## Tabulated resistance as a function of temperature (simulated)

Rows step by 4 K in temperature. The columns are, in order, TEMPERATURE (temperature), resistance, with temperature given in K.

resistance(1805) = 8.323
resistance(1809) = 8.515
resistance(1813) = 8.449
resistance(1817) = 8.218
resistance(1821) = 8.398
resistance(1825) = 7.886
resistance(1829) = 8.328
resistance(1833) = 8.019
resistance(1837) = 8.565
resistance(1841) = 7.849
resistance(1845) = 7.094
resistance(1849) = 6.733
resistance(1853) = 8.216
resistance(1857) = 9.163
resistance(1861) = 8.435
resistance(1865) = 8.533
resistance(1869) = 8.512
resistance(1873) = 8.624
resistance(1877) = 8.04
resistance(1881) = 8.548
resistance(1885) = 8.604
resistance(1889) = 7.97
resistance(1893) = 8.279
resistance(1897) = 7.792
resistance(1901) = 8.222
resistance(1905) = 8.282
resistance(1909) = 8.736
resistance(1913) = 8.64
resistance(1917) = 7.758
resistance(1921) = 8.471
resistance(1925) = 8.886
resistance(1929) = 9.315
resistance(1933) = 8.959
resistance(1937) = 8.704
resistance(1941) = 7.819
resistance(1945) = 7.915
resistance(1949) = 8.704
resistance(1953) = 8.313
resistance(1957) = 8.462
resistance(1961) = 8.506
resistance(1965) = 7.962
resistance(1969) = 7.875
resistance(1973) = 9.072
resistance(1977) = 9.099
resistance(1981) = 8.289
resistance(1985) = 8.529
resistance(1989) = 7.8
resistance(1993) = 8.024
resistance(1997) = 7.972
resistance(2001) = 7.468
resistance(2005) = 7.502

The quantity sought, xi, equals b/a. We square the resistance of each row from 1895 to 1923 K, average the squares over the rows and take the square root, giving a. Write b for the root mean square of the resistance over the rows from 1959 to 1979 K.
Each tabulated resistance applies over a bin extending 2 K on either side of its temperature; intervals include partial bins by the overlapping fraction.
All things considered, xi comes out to 1.029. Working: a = 8.28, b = 8.52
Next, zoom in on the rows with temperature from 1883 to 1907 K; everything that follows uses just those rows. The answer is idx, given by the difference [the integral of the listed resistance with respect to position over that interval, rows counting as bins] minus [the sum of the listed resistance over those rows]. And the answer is 147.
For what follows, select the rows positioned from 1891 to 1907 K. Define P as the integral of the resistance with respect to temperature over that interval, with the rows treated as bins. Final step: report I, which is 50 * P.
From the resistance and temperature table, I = 6515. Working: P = 130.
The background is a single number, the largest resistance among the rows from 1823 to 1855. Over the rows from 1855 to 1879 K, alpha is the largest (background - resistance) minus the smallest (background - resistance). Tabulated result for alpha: 1.1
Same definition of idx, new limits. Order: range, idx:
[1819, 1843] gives 147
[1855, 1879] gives 154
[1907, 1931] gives 155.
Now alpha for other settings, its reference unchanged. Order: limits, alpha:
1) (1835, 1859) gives 2.4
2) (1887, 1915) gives 0.9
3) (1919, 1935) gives 0.8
